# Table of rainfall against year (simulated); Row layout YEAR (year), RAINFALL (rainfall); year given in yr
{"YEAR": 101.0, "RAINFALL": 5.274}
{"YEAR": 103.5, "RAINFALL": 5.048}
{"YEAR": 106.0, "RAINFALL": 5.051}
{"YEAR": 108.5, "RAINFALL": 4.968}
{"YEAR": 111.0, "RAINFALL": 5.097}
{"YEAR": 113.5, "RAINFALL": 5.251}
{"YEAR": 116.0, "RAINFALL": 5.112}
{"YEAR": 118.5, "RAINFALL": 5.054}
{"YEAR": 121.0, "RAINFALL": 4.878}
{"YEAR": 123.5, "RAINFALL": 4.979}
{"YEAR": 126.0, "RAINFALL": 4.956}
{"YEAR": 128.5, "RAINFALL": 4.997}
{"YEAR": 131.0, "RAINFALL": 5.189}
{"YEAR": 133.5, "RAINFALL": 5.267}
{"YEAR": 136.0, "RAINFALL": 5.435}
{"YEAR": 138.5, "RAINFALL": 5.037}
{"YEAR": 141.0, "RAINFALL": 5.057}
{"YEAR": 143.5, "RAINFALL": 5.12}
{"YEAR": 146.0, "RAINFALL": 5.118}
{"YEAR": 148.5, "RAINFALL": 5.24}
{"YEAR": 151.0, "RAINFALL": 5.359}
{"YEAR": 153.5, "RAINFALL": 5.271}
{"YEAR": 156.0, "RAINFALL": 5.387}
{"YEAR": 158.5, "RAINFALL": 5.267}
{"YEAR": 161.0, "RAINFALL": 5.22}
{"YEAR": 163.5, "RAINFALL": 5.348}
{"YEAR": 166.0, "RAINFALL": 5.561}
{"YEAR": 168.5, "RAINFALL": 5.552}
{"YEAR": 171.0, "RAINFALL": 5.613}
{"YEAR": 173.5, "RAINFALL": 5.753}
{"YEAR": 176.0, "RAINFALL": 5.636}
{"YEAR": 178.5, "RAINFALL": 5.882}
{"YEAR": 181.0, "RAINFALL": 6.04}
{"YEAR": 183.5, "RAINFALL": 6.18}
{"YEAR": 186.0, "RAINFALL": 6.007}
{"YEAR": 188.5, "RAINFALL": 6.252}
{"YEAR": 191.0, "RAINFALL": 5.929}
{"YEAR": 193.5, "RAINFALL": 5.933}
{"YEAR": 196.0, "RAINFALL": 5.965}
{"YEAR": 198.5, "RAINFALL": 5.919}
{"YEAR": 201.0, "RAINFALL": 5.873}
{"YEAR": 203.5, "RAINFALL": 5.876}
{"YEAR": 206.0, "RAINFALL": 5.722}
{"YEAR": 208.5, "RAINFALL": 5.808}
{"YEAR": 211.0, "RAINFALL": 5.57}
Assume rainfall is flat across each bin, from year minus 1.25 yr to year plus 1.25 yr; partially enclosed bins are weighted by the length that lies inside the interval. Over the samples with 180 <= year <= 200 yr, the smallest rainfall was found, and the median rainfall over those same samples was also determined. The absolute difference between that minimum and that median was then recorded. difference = 0.067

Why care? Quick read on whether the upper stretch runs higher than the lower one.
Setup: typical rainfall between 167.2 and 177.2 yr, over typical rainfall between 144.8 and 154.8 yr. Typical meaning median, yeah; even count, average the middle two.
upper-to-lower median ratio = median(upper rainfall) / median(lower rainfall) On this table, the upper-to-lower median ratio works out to 1.07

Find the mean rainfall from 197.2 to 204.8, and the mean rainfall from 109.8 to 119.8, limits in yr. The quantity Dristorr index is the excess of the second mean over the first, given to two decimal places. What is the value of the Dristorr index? -0.76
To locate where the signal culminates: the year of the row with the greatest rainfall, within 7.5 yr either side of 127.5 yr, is 133.5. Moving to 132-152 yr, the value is 136.0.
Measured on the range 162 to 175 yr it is 173.5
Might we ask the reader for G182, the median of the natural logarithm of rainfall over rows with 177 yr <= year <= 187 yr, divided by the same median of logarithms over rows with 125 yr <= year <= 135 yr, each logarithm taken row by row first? 1.103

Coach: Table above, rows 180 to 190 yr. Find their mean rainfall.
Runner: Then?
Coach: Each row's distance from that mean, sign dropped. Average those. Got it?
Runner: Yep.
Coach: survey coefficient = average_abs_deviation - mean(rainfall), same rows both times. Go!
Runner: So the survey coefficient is -6.02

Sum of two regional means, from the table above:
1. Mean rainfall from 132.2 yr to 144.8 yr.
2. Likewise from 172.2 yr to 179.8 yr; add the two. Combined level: 10.9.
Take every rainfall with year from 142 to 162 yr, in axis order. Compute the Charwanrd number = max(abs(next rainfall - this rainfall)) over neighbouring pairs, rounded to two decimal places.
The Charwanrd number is 0.12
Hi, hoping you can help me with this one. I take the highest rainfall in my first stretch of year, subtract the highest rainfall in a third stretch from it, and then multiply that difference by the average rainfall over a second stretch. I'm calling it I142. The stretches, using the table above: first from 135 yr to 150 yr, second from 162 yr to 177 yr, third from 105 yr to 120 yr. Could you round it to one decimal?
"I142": 1.0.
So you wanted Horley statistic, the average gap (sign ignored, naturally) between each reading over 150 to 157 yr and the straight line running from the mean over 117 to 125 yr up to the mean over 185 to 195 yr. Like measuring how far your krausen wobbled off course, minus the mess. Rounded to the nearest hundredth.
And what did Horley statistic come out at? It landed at 0.13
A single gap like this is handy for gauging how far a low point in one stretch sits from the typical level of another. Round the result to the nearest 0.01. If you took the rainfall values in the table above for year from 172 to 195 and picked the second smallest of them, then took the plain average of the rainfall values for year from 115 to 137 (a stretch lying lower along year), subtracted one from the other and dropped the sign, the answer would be 0.66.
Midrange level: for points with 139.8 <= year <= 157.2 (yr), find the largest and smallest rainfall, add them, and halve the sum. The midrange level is 5.22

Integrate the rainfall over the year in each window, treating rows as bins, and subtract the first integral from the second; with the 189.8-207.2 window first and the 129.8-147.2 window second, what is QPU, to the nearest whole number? -12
